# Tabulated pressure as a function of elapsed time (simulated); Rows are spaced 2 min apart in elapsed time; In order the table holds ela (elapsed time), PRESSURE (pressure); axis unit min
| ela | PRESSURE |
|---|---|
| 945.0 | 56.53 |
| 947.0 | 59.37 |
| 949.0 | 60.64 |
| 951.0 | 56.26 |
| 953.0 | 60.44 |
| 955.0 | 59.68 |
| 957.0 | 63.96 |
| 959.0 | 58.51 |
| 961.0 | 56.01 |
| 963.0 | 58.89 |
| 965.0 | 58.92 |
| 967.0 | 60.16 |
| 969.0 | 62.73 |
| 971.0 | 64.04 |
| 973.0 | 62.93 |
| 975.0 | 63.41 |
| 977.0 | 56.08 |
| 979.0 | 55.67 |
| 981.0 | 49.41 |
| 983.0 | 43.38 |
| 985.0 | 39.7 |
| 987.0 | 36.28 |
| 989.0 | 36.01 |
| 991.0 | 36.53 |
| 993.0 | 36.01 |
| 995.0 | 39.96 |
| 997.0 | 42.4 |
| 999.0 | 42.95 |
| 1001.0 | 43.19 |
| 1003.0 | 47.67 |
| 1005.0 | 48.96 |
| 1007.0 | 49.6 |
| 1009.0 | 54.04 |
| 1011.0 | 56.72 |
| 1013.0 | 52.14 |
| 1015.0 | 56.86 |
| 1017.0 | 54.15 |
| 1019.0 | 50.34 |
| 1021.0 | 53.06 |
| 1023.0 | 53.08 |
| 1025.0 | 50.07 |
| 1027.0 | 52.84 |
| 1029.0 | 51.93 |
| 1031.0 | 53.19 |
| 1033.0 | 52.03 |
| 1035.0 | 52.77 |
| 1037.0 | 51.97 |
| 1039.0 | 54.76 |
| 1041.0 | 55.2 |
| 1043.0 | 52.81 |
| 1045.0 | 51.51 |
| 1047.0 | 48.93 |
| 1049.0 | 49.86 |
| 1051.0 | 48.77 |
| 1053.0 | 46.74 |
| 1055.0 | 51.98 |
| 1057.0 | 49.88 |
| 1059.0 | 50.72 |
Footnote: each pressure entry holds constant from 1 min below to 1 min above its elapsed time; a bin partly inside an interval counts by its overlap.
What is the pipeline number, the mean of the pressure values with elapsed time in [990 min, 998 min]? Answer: 38.7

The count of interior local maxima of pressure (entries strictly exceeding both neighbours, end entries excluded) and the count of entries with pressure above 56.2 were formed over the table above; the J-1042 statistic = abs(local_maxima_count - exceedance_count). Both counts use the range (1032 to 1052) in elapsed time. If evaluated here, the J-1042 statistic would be 3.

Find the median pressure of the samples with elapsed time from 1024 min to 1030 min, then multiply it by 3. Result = 156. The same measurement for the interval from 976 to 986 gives 148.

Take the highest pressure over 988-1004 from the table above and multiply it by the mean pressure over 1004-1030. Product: 2507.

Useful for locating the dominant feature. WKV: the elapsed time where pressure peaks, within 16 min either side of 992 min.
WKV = 977.0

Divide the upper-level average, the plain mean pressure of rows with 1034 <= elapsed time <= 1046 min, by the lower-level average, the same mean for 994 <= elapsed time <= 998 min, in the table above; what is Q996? 1.3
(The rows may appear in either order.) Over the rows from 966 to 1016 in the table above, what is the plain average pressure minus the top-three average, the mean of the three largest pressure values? -14.0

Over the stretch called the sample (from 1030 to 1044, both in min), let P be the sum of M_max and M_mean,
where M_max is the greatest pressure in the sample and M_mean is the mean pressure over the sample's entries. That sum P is 108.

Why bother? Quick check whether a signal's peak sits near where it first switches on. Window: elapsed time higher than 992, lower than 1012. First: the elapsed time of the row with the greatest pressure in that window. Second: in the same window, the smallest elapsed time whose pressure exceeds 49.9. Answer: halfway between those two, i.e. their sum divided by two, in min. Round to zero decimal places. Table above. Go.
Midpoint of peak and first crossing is 1010 min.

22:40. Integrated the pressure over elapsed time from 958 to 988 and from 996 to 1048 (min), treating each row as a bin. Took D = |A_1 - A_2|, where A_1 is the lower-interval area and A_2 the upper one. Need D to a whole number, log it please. 1014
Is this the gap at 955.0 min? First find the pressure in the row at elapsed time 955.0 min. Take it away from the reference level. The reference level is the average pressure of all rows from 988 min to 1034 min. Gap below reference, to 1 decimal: -11.3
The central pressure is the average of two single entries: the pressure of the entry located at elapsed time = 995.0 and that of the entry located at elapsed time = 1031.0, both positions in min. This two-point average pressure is 47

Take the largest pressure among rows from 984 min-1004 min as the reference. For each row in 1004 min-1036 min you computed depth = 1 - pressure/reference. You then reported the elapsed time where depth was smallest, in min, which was 1015.0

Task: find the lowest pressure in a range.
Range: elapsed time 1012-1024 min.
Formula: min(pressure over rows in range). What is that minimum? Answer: 50.34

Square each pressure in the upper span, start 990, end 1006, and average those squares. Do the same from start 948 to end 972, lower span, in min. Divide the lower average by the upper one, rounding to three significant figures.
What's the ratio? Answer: 2.00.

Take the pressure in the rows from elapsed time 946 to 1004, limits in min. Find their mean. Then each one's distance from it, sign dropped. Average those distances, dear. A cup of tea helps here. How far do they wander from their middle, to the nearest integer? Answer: 9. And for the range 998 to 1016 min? 4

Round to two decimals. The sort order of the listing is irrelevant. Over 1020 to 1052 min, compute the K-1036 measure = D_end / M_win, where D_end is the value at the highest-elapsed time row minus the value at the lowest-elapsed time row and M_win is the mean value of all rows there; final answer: -0.08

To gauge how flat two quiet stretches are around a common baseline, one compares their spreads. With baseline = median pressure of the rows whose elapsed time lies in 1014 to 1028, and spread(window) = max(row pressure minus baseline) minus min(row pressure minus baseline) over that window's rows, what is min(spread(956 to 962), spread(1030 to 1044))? 3.2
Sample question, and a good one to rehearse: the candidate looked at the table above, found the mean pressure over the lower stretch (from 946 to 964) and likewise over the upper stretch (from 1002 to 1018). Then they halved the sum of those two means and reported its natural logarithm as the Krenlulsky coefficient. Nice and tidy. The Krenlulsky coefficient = 4.024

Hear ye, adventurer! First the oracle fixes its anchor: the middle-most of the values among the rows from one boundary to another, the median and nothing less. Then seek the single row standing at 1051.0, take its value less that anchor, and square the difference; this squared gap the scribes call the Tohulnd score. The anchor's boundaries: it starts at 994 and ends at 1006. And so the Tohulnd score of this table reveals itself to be 32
